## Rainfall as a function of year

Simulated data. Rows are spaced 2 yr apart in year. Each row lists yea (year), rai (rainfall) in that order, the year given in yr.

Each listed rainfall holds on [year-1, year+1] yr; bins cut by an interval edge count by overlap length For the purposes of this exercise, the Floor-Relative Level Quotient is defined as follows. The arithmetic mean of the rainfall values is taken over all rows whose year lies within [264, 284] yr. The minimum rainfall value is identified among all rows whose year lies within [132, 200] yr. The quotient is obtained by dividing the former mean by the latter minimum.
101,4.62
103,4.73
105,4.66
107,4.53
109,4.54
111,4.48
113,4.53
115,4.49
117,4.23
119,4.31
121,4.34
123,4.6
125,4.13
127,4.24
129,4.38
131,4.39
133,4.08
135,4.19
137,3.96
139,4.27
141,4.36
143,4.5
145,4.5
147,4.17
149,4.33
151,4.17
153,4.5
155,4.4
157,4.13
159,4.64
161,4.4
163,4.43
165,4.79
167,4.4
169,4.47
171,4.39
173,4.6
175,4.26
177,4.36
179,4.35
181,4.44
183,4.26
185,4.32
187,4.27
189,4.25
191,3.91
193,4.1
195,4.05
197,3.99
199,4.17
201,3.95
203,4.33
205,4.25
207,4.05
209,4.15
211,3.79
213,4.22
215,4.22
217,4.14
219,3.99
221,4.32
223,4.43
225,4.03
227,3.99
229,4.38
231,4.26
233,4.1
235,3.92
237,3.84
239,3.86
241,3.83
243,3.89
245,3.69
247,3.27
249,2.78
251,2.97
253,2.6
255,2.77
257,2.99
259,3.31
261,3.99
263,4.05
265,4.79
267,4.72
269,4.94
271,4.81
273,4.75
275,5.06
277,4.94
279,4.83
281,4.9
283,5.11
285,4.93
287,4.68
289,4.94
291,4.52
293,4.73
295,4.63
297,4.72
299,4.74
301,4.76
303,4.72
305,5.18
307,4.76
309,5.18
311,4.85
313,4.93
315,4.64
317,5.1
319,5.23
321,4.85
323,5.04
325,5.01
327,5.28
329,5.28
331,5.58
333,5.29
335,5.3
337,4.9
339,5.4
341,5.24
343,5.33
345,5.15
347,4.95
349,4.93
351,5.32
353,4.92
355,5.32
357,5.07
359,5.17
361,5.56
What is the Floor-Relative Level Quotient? 1.25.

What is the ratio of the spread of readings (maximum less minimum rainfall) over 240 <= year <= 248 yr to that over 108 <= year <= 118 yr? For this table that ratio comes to 2.0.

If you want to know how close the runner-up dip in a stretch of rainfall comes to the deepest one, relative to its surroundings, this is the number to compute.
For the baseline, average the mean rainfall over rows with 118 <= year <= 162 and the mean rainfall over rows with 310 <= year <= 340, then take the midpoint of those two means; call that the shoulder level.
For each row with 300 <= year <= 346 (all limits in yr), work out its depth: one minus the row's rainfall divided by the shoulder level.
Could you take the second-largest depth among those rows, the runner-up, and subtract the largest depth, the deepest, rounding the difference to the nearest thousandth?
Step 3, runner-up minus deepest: -0.017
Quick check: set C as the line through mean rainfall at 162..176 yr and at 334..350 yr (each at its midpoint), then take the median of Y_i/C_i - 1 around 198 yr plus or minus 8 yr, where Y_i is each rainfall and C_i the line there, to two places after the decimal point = -0.11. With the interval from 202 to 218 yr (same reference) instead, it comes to -0.10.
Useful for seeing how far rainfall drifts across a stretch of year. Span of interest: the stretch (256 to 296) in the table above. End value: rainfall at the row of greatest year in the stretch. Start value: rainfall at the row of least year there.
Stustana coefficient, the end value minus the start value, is 1.64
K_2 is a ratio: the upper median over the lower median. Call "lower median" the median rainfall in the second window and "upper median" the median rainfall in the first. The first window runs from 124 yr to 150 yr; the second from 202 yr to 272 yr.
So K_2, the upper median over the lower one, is 1.06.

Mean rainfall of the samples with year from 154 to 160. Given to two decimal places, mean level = 4.39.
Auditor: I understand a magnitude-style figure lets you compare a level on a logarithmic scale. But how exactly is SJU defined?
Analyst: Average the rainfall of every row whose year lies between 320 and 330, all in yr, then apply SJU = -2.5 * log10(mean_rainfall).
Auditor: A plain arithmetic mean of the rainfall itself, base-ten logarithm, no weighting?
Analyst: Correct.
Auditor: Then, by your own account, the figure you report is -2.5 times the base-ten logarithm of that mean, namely -1.77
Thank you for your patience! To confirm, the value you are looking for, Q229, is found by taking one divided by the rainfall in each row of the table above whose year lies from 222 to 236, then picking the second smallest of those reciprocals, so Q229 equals 0.228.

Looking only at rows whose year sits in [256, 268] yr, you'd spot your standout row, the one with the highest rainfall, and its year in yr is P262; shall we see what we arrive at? 265 yr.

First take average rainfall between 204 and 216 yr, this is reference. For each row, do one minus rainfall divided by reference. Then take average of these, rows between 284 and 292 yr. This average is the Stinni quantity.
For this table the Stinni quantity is -0.16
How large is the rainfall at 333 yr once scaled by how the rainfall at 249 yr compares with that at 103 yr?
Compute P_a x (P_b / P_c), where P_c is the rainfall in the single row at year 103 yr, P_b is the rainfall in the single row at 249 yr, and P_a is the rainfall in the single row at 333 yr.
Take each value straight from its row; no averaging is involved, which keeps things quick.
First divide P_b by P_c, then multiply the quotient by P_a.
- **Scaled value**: 3.1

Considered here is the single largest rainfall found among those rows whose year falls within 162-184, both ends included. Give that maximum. 4.79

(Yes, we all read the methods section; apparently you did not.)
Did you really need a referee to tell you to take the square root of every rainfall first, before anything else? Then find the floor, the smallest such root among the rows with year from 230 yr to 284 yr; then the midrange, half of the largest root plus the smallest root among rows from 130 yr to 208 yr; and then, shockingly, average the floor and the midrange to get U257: 1.85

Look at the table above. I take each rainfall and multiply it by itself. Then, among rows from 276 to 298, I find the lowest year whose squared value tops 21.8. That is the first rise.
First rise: 277 yr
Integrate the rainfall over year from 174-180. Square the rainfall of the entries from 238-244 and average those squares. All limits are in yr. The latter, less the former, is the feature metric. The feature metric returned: -11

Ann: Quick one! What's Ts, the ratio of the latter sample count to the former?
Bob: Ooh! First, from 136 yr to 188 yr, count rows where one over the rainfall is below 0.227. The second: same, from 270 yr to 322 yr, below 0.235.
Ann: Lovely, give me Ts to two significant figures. 2.9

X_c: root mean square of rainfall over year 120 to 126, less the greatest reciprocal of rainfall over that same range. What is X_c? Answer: 4.12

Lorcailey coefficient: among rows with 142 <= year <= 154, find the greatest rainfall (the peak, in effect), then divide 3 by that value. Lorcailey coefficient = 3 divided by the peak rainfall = 0.667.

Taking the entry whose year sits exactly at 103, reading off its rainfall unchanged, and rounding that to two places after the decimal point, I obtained 4.73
